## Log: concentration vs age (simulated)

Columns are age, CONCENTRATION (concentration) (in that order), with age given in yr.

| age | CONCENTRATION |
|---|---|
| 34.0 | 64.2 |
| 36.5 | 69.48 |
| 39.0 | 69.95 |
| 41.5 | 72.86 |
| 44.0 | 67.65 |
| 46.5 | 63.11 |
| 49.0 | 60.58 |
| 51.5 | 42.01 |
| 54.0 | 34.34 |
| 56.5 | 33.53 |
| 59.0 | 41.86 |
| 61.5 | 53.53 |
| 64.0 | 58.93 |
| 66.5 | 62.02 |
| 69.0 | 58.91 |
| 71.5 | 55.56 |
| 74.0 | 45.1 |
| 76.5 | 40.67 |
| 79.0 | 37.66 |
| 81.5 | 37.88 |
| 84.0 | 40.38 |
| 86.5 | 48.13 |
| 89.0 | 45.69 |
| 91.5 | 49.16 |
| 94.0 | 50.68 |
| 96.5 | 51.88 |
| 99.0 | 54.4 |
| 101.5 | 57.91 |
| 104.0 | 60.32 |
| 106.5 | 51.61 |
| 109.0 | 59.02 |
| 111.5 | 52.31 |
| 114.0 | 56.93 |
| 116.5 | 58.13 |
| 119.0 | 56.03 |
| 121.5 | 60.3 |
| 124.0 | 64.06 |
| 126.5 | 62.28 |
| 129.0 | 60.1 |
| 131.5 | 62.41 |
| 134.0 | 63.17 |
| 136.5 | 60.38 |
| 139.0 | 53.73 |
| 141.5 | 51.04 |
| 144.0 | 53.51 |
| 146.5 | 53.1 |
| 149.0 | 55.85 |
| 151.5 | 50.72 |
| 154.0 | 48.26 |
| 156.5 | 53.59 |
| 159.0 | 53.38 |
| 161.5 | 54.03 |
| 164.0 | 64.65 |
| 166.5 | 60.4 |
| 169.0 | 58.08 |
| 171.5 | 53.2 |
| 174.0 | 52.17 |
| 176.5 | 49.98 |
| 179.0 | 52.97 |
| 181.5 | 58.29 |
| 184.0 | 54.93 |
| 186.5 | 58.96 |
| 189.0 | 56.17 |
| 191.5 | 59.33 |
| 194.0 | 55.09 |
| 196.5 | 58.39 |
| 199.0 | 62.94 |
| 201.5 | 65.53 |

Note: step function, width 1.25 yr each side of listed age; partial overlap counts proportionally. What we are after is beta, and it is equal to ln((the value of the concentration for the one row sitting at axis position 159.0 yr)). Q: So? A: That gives 3.98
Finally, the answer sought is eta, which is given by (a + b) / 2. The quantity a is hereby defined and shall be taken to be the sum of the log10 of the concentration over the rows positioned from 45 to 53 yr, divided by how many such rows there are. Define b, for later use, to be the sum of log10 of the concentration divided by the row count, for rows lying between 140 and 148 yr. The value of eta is 1.73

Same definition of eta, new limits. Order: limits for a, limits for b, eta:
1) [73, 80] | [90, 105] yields 1.67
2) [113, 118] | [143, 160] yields 1.74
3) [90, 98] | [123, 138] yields 1.75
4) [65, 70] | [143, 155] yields 1.75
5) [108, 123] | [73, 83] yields 1.68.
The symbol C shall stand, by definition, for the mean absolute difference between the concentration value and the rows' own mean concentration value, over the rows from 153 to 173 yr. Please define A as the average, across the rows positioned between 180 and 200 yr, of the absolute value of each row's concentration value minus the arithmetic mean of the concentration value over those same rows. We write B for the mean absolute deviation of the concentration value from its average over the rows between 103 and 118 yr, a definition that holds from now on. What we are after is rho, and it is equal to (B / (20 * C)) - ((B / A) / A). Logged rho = -0.73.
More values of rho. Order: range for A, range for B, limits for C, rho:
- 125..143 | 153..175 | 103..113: -0.22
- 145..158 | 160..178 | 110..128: -0.77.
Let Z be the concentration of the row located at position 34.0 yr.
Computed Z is 64.2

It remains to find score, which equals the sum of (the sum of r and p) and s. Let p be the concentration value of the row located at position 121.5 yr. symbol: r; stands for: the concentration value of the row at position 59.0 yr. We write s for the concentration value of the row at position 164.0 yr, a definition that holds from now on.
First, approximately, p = 60.3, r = 41.86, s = 64.65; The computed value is 167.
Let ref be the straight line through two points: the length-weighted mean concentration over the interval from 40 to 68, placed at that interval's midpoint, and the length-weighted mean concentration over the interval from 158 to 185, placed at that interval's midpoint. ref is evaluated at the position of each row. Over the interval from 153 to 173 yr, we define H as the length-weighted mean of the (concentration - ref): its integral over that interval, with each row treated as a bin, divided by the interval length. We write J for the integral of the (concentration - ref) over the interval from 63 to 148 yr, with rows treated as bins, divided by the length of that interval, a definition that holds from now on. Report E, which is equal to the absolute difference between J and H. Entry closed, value 1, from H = 0.2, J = -0.7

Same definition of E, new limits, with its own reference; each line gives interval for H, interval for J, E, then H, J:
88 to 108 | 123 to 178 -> 3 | -1.7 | 0.9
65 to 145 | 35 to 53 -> 10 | -0.8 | 9.6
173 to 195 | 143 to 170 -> 0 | -0.5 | -0.4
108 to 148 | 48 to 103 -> 9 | 2.9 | -6.0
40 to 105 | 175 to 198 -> 3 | -3.2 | 0.1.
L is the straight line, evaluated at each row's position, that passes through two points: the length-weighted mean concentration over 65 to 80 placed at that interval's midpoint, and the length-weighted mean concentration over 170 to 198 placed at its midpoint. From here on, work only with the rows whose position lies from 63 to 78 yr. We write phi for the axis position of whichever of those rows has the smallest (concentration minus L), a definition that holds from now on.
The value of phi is 76.5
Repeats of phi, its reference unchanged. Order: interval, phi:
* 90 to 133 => 91.5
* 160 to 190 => 176.5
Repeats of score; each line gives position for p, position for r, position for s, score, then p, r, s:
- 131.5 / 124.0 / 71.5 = 182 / 62.41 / 64.06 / 55.56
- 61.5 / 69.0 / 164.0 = 177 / 53.53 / 58.91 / 64.65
